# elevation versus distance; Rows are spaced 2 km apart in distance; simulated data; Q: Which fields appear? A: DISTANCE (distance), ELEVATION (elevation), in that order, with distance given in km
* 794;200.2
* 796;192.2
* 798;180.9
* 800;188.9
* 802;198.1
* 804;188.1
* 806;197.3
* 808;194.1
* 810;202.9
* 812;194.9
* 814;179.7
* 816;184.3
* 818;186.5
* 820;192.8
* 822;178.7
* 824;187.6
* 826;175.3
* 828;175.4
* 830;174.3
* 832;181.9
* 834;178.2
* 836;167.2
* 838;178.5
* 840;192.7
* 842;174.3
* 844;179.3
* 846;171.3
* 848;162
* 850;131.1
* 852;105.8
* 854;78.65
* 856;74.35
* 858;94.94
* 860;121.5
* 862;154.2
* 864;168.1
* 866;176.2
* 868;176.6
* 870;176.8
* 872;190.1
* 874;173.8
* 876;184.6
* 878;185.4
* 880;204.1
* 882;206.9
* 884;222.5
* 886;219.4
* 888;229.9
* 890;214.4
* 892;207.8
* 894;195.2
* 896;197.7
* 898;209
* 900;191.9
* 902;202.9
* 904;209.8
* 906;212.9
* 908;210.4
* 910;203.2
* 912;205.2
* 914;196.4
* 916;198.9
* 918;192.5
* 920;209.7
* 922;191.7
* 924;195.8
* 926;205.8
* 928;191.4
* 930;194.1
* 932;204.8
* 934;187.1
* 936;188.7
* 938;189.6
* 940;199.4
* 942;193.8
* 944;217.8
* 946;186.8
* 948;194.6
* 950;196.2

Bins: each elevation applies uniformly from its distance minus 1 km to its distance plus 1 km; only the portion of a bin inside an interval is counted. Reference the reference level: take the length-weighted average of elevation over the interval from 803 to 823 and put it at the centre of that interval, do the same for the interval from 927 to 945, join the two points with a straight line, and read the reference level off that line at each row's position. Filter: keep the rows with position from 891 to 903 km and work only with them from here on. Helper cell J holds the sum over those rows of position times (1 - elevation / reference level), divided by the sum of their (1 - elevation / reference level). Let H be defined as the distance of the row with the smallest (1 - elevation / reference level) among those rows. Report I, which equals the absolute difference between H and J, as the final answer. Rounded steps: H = 898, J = 896.3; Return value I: 1.7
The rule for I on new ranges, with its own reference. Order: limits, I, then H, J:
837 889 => 36.6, 888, 851.4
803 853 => 34.3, 810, 844.3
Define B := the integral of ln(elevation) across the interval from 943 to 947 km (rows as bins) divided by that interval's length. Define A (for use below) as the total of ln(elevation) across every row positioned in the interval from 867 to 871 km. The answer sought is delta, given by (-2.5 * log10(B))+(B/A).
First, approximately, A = 10.3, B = 5.31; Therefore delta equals -1.30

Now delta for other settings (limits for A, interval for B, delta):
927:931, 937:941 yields -1.30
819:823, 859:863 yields -1.26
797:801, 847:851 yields -1.27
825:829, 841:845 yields -1.28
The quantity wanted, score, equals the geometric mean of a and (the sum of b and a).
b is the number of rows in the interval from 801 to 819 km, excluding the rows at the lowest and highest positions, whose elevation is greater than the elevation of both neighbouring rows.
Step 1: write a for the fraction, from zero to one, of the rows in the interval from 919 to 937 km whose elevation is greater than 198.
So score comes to 0.9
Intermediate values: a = 0.3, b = 2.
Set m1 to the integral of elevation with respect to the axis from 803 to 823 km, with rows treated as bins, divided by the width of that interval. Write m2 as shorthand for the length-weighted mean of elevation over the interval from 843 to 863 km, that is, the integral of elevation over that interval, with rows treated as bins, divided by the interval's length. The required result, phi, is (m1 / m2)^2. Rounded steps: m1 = 190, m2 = 127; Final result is 2.2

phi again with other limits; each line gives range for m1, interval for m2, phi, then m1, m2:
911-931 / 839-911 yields 1.2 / 198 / 178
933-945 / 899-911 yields 0.9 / 196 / 205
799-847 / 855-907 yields 1.0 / 184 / 185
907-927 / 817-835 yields 1.2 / 201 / 181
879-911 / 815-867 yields 1.7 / 209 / 159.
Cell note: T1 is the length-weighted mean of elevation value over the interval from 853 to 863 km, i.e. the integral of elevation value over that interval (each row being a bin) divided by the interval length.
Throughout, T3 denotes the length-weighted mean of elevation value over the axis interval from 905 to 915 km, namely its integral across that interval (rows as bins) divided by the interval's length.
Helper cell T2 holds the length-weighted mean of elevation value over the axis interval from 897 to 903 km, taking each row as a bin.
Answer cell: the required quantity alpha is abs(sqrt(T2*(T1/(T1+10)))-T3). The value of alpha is 192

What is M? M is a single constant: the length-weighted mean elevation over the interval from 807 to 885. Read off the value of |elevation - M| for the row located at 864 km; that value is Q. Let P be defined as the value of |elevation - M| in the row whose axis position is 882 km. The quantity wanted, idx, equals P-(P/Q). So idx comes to 19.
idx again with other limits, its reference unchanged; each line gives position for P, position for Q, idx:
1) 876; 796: 14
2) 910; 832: 30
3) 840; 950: 22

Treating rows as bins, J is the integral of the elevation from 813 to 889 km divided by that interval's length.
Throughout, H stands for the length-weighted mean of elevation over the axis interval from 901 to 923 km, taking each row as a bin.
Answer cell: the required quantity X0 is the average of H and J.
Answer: 187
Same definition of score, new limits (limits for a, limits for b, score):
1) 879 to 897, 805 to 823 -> 1.5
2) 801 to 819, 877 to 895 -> 0.7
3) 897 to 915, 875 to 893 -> 1.5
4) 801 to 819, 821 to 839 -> 0.8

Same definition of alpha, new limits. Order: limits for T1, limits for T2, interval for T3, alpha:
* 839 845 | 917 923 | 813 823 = 171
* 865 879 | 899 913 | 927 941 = 180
